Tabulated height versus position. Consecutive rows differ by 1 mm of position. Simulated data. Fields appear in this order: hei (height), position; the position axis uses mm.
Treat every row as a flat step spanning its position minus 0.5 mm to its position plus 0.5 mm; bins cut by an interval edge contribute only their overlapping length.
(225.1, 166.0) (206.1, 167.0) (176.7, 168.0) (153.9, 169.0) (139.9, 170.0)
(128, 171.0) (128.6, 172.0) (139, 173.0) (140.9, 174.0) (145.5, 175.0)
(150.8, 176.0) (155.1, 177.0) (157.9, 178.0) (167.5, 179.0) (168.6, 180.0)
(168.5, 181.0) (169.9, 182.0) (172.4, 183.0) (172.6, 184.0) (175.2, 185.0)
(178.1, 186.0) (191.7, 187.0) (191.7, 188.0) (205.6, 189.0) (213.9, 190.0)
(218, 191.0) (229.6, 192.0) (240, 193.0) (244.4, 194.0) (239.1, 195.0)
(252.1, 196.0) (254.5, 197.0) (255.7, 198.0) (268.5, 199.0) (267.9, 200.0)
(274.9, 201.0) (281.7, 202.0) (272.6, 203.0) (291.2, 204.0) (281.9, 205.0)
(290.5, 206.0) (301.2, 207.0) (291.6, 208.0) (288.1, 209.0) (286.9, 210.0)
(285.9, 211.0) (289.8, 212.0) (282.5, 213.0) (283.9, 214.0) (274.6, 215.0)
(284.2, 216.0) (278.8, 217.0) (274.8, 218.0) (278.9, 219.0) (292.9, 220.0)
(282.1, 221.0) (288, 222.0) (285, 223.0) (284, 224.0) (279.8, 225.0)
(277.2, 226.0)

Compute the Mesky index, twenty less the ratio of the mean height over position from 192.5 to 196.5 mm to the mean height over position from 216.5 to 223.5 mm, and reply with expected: 19.14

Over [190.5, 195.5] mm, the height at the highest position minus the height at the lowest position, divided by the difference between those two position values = 5.3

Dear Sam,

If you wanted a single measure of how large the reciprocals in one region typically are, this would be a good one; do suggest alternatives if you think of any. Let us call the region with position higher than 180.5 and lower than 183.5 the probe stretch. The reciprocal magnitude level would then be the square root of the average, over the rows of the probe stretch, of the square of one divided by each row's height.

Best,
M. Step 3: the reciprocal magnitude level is 0.0059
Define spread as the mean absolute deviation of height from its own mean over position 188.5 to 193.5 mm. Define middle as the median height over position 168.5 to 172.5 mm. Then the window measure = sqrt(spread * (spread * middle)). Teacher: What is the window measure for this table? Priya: 124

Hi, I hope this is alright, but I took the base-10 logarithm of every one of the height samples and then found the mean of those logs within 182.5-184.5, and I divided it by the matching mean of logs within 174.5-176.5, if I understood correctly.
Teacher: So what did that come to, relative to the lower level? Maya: 1.03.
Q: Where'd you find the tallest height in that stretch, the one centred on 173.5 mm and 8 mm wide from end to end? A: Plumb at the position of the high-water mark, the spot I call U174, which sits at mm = 177.0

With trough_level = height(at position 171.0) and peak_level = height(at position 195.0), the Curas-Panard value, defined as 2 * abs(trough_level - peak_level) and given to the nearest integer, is 222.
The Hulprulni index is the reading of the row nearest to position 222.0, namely 288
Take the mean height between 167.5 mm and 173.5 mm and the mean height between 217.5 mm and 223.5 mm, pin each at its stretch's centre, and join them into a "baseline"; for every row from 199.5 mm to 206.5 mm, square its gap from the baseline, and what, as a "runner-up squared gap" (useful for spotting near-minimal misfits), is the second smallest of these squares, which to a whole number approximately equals 1713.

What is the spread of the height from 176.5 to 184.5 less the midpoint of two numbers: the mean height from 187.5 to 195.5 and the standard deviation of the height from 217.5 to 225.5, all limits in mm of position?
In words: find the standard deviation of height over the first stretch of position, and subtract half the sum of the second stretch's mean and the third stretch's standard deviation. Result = -108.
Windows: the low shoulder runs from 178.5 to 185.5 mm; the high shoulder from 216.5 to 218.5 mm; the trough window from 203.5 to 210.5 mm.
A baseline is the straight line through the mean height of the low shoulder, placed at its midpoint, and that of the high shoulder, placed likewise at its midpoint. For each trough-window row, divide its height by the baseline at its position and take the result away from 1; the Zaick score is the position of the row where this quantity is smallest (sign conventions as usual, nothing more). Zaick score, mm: 204.0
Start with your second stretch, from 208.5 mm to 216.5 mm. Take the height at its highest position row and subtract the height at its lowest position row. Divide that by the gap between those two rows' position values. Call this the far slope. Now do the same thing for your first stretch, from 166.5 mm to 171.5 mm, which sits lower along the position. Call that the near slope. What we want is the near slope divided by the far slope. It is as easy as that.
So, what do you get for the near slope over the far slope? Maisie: 35.0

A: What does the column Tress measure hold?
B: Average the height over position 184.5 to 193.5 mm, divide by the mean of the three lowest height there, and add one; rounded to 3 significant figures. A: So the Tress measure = 2.13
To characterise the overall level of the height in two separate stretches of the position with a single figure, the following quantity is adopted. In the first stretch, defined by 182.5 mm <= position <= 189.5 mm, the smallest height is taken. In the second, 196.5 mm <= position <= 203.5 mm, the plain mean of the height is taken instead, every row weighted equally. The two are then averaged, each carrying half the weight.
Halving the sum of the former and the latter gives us 220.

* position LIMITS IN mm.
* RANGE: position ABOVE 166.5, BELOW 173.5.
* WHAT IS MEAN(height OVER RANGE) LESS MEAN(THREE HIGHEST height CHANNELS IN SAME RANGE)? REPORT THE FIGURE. -26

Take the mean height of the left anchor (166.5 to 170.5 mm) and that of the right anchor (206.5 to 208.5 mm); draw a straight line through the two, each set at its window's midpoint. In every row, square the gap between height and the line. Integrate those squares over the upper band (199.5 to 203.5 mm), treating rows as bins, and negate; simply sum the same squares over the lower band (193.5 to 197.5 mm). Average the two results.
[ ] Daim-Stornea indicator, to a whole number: 165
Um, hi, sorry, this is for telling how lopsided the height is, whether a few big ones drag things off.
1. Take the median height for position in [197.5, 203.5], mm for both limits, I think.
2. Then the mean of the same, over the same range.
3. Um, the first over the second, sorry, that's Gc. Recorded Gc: 1.001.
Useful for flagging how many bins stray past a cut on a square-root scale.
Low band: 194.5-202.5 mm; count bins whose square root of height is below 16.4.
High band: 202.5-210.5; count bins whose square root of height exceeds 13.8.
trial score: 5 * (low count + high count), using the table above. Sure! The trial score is 70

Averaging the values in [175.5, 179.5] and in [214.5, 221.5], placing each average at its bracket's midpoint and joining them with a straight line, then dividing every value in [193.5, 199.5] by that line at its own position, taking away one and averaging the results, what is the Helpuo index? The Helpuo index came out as 0.17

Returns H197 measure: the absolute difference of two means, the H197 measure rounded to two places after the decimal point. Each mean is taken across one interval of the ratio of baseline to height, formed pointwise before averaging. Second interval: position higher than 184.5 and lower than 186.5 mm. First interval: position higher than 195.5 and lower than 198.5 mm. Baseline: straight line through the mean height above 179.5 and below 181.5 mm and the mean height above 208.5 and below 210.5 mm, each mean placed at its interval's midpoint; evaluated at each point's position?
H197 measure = 0.14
